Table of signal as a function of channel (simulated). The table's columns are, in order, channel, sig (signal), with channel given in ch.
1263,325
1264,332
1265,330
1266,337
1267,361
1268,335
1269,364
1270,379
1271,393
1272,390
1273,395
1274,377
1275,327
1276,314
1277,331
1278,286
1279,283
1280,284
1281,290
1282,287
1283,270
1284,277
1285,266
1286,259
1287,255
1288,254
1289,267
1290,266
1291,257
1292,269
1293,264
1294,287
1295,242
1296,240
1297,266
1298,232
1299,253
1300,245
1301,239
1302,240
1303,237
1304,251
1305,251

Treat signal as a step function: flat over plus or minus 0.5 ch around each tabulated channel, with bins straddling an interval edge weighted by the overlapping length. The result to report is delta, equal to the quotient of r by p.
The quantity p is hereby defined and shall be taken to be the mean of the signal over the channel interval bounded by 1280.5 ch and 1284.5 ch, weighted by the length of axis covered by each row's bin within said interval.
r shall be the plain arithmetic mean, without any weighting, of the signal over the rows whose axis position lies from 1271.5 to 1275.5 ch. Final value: 1.3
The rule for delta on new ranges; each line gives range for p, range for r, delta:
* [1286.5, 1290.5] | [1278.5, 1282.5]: 1.1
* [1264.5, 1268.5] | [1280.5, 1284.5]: 0.8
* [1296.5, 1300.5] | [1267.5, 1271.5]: 1.5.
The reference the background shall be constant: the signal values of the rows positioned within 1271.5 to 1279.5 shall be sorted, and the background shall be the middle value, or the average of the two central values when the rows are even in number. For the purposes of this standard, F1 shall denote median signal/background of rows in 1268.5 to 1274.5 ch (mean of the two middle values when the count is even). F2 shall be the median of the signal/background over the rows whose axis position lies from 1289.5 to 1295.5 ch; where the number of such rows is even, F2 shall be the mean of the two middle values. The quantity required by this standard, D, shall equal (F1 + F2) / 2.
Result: 0.99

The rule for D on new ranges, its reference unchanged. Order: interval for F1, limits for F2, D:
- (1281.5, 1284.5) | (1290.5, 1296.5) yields 0.82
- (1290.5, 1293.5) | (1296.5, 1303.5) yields 0.77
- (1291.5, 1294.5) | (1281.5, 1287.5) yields 0.82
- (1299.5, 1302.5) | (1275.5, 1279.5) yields 0.82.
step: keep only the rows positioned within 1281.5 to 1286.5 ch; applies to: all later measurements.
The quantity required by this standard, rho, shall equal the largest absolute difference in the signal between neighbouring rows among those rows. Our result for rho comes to 17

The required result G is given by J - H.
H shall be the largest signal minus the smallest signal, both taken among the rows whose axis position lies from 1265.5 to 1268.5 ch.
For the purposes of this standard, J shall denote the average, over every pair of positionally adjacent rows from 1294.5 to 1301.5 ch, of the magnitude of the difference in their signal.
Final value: -10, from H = 26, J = 16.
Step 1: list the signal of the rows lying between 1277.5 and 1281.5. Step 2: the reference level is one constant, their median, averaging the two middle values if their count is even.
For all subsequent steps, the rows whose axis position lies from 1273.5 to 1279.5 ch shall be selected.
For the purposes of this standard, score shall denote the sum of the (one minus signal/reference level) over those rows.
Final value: -0.7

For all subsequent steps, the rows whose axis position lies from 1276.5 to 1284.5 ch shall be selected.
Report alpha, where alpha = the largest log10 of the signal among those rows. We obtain 2.52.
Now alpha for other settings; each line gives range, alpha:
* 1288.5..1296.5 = 2.46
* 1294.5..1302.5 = 2.42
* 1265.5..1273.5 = 2.60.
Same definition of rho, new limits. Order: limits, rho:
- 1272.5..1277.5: 50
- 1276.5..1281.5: 45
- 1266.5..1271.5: 29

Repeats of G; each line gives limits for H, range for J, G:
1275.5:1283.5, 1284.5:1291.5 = -55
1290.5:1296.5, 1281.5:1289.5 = -38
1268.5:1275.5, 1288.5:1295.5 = -52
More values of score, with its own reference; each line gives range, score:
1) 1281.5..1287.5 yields 0.3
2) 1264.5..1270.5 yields -1.4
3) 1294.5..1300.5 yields 0.8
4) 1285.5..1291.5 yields 0.5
